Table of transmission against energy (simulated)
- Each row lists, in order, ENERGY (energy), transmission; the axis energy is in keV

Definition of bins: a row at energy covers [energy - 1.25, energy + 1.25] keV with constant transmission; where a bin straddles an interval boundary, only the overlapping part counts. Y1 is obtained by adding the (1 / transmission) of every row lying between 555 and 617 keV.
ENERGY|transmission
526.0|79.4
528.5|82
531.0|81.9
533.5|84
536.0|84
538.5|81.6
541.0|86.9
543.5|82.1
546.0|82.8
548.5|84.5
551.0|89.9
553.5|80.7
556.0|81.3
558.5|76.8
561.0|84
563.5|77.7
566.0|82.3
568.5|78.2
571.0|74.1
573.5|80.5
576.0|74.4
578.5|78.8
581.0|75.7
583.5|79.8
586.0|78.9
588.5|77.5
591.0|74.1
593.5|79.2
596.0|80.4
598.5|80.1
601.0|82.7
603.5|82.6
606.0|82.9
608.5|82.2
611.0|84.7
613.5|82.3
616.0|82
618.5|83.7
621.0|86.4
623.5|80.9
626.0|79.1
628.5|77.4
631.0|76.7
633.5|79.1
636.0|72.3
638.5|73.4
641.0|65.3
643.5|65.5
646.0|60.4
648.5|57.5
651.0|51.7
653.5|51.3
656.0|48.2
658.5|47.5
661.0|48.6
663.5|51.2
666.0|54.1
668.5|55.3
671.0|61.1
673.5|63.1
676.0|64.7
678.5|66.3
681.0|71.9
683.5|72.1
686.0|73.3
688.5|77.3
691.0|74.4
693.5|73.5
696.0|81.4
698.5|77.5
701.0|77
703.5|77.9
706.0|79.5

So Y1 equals 0.31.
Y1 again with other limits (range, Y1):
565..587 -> 0.12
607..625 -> 0.08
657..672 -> 0.11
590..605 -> 0.08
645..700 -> 0.36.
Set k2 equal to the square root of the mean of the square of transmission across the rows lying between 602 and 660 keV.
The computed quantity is 73.0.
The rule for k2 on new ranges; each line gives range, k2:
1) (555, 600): 78.6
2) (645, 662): 52.4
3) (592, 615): 81.9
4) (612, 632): 81.1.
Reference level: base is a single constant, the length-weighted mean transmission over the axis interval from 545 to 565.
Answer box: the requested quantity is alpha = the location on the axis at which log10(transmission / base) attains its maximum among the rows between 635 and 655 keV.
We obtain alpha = 638.5 keV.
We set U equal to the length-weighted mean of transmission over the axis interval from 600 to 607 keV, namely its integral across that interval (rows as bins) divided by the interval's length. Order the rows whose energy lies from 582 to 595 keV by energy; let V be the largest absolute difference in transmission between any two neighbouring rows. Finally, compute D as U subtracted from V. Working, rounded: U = 83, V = 5.1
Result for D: -77.6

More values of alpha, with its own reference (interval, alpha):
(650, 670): 668.5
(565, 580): 566.0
